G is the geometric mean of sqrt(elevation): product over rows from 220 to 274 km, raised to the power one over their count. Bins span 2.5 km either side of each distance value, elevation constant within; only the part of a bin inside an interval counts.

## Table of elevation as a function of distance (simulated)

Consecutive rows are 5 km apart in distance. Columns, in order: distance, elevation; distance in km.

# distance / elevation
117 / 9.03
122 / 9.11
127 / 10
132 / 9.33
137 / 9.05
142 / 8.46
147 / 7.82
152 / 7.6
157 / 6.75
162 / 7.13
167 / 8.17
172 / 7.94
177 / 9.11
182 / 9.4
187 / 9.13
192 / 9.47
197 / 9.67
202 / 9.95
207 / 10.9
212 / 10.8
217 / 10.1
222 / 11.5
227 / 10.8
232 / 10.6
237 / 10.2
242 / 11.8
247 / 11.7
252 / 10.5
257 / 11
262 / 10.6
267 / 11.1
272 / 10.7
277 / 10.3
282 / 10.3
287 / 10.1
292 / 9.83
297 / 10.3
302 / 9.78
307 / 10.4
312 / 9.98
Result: 3.31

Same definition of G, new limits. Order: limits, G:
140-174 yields 2.77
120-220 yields 2.99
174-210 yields 3.11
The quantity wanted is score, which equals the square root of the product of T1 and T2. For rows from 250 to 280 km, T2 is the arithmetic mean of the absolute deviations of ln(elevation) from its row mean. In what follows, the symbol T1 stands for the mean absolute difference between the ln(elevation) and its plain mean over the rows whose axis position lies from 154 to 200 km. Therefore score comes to 0.049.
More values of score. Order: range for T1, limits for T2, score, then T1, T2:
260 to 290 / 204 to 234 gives 0.027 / 0.027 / 0.027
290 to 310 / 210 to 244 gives 0.034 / 0.027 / 0.043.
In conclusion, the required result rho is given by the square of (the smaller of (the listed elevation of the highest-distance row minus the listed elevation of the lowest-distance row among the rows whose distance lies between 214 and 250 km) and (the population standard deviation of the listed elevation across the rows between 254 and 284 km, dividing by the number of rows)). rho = 0.1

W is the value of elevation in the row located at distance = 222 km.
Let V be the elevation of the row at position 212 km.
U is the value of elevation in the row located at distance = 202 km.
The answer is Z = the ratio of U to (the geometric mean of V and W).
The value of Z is 0.89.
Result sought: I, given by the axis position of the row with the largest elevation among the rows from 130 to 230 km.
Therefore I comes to 222 km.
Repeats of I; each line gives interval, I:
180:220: 207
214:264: 242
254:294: 267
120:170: 127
